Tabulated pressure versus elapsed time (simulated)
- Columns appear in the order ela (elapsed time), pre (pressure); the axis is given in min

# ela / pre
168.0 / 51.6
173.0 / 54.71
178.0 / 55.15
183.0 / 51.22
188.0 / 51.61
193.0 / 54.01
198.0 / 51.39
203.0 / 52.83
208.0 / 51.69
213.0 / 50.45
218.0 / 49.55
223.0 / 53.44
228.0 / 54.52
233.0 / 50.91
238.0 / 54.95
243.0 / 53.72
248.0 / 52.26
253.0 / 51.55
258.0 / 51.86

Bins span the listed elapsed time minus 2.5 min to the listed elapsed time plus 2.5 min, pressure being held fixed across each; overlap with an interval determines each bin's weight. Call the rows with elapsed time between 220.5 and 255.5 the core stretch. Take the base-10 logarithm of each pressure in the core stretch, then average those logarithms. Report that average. 1.72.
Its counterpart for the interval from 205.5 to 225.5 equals 1.71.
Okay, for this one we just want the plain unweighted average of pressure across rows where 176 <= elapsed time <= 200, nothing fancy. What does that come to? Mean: 52.7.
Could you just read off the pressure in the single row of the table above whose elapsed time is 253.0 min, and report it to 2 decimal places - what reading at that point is 51.55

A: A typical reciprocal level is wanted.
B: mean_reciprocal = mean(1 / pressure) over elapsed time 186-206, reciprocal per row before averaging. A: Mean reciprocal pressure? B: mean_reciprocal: 0.0191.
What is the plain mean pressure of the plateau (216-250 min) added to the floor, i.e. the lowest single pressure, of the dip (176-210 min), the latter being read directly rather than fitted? 104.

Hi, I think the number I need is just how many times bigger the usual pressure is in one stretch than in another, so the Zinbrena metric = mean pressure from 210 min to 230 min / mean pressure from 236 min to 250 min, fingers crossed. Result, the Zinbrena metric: 0.97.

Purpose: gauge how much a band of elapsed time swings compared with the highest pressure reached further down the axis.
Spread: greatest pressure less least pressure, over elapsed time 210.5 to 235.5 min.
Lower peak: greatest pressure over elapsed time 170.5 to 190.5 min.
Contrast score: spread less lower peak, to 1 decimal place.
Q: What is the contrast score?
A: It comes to -50.2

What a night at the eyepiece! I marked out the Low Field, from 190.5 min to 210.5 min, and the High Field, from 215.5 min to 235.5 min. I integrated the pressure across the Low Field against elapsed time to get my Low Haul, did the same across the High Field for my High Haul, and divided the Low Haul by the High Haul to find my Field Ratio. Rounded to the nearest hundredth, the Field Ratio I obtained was 1.01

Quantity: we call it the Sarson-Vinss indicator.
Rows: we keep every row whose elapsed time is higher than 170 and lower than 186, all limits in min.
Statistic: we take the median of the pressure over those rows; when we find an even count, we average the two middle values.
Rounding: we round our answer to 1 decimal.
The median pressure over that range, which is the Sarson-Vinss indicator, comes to 54.7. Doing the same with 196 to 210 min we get 51.7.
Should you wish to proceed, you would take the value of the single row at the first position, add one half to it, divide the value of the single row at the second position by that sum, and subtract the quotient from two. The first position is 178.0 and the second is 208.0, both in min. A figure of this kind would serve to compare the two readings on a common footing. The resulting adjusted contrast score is 1.07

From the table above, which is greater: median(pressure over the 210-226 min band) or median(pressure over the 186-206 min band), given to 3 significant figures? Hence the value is 52.2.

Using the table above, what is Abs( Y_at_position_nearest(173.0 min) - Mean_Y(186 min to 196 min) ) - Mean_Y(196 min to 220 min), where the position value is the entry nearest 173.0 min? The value -49.3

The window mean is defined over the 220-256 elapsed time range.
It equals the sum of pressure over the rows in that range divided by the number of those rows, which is 53.0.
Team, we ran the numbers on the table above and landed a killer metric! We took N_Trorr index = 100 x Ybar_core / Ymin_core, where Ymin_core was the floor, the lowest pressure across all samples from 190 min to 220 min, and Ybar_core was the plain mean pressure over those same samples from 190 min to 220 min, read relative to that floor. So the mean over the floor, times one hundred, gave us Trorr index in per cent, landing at 104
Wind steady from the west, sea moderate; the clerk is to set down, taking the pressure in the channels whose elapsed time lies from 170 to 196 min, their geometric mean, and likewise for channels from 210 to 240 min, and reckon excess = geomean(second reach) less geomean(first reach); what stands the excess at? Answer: -1.1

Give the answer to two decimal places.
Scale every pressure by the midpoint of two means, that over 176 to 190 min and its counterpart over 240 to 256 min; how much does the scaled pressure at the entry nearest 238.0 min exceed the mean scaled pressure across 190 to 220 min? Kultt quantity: 0.06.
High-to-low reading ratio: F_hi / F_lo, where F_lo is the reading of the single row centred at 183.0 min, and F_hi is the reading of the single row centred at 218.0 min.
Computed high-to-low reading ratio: 0.97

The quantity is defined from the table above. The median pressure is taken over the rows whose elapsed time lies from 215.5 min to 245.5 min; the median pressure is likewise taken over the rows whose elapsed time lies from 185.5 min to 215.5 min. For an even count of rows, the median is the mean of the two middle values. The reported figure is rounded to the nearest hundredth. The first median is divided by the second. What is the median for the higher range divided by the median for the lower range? 1.04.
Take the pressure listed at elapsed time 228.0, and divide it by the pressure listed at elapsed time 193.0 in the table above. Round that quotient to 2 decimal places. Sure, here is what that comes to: 1.01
